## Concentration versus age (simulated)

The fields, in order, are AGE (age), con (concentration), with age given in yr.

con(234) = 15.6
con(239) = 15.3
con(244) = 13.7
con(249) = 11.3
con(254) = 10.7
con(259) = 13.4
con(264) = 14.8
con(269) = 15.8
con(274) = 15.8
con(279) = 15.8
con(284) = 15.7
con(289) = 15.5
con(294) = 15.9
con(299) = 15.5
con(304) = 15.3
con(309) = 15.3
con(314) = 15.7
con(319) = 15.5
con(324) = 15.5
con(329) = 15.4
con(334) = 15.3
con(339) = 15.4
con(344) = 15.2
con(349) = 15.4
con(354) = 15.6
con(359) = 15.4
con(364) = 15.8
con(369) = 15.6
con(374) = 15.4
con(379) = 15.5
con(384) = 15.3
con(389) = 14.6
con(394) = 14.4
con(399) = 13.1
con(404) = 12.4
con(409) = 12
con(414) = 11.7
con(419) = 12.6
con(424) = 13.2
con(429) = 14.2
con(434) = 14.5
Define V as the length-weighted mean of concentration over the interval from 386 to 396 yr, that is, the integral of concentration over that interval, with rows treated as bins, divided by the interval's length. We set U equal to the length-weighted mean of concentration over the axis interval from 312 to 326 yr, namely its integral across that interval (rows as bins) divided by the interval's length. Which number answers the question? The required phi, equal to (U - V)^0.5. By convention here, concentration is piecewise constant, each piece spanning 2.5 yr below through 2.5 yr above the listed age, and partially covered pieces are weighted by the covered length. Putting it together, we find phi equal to 1.01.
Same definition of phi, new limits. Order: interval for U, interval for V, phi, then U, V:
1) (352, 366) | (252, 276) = 1.21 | 15.59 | 14.1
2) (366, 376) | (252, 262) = 1.81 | 15.52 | 12.3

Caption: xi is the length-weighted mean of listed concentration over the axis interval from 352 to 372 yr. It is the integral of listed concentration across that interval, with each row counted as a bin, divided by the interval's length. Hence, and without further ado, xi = 15.6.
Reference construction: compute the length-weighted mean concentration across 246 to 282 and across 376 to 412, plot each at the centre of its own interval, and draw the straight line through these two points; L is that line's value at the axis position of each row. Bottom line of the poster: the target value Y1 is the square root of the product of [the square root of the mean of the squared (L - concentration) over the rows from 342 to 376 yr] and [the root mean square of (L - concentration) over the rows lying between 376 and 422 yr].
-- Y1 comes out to 1.50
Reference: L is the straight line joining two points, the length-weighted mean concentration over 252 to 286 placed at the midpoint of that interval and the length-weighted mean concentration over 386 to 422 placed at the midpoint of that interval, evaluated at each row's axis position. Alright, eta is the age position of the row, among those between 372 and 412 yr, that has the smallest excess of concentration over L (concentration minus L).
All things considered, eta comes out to 409 yr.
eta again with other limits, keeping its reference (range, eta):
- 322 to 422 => 414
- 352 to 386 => 359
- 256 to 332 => 259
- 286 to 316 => 304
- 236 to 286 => 254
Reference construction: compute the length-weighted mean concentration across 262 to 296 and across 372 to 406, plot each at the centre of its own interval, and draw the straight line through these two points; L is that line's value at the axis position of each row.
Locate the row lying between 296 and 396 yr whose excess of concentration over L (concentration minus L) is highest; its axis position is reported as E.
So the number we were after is 364 yr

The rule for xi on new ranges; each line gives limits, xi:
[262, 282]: 15.6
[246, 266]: 12.5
